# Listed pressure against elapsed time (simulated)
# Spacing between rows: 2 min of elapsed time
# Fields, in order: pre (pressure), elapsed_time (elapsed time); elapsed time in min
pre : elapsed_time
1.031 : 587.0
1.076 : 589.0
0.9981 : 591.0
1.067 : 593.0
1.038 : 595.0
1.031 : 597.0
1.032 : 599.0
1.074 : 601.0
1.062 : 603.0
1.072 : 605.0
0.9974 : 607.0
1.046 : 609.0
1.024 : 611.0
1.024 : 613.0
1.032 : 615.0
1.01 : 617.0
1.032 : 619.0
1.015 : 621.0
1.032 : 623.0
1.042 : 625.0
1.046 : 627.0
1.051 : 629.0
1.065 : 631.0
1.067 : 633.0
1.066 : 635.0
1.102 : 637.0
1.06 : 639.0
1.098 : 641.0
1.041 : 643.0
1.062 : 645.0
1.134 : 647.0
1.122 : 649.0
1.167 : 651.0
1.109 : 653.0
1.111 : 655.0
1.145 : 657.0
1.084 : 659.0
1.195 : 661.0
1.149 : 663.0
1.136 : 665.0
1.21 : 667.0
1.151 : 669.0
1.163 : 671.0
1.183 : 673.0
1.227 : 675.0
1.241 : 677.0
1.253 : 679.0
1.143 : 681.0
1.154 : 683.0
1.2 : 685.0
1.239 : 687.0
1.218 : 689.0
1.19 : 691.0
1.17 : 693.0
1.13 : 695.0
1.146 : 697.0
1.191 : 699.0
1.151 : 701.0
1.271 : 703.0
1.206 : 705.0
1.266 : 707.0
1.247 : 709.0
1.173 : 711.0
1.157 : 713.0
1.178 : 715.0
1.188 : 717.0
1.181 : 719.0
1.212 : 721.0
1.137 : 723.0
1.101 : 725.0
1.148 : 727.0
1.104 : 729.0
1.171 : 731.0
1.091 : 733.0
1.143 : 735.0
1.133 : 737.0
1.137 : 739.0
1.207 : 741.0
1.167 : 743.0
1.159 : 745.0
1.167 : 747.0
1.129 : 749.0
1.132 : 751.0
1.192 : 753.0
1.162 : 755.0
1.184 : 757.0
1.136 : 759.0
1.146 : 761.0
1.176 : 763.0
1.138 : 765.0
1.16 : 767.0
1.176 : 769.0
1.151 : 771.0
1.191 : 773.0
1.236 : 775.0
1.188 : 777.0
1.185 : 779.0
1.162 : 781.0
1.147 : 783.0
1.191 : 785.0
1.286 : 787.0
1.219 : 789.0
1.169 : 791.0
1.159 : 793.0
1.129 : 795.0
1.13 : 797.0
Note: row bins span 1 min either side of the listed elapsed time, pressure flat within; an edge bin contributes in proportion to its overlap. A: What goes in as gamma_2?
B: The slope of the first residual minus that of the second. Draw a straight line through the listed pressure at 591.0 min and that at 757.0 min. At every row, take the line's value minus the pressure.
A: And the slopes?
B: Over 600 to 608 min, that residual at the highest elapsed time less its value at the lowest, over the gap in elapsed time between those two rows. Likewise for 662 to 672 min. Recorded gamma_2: 0.0145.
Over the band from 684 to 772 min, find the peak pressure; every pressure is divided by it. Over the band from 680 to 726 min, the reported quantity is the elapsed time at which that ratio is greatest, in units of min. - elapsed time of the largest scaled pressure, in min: 703.0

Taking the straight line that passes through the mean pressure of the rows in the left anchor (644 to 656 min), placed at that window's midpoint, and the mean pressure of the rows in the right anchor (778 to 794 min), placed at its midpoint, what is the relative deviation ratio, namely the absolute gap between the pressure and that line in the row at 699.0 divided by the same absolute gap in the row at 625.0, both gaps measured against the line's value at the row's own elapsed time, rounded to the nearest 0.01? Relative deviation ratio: 0.76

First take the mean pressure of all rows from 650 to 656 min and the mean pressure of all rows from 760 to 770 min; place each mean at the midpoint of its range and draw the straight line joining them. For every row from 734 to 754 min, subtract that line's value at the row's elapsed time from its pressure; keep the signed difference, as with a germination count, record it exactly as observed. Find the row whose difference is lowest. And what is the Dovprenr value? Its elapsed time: 749.0 min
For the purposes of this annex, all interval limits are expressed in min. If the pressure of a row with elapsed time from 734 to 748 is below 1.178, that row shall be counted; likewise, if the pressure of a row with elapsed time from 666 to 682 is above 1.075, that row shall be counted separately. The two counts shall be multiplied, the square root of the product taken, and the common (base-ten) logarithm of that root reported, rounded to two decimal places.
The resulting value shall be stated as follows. 0.84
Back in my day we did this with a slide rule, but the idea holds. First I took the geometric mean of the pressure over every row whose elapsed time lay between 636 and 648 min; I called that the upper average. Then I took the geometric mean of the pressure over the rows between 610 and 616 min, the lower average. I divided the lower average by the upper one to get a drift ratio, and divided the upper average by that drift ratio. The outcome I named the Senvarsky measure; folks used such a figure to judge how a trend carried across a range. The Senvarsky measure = 1.14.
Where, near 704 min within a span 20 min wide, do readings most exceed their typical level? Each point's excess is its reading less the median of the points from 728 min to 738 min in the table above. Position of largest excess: 703.0 min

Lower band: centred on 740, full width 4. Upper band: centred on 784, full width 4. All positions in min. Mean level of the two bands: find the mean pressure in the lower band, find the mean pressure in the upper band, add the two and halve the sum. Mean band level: 1.17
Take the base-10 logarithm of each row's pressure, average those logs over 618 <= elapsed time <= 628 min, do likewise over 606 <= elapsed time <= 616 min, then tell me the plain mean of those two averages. 0.012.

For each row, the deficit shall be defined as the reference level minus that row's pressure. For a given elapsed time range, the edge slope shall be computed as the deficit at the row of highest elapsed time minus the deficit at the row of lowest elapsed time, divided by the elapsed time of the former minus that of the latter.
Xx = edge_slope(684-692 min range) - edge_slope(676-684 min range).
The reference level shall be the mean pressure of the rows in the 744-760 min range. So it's -0.013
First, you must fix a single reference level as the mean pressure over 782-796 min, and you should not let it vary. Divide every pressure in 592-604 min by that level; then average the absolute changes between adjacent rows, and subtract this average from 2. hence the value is 1.98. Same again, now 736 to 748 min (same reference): 1.98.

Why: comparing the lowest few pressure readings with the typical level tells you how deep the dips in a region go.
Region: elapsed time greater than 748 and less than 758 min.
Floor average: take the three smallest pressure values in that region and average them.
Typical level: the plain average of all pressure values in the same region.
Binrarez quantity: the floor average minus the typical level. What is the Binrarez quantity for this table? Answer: -0.019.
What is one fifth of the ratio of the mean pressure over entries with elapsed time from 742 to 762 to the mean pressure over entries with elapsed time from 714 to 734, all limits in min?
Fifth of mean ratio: 0.201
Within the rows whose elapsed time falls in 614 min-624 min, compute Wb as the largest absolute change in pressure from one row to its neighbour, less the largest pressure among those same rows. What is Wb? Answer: -1.01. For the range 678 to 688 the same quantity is -1.14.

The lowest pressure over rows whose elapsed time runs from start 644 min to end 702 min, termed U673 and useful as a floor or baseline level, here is 1.062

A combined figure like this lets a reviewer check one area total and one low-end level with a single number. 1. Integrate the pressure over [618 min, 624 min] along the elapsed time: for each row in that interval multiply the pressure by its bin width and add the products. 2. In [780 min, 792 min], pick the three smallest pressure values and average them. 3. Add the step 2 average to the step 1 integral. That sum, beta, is 7.3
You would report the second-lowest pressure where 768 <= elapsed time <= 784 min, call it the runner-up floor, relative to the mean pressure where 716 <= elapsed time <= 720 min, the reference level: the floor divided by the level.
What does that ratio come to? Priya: 0.97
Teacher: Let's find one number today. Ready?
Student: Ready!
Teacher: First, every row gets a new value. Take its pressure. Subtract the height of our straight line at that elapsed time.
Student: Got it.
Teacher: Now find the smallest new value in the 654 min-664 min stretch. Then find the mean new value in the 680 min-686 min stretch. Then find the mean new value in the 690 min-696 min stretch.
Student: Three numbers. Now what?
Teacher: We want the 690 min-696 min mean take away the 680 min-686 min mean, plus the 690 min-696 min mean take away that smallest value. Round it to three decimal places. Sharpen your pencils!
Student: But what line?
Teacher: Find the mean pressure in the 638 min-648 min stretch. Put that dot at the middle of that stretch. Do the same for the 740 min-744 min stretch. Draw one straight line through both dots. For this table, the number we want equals 0.029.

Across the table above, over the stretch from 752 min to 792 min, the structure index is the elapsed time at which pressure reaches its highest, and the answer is 787.0 min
